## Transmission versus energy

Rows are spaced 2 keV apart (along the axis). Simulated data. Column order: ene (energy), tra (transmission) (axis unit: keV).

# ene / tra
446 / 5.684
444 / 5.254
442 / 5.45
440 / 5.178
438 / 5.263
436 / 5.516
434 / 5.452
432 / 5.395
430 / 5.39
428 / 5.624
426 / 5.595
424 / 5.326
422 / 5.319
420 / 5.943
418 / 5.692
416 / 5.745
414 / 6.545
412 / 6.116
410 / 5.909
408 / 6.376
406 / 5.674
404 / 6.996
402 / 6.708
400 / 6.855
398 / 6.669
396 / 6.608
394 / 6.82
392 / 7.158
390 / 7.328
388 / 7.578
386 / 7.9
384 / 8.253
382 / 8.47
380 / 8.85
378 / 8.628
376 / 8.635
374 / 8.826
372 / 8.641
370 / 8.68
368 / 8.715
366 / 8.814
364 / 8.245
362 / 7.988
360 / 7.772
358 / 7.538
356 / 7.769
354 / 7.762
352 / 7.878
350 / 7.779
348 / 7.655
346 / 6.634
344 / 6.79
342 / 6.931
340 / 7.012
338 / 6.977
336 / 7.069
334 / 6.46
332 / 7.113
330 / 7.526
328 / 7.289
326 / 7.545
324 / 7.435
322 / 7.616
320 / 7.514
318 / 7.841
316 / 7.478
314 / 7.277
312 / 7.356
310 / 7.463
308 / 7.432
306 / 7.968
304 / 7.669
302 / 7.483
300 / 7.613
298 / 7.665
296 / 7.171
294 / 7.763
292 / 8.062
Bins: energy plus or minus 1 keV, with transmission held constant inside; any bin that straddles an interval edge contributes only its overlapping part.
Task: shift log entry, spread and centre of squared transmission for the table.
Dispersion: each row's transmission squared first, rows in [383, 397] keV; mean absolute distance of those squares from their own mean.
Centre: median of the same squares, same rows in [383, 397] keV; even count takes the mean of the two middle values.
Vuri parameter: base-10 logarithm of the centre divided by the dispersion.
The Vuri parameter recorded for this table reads 0.90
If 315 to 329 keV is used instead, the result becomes 1.50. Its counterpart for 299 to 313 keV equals 1.37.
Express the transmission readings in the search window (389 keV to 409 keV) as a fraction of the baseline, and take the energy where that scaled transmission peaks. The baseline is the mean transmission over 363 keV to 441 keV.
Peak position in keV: 390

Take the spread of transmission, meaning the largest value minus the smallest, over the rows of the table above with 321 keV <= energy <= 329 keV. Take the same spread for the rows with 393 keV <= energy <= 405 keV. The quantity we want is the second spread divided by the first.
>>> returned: 1.2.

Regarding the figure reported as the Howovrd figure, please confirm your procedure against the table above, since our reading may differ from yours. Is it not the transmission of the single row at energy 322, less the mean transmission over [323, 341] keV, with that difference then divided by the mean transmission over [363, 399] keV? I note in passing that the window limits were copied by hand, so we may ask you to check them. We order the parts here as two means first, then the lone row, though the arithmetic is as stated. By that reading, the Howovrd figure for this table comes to 0.057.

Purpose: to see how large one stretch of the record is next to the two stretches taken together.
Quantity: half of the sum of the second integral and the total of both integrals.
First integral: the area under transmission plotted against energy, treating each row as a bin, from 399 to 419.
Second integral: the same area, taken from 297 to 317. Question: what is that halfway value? 213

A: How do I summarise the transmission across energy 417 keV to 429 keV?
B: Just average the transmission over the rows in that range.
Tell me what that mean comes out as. 5.6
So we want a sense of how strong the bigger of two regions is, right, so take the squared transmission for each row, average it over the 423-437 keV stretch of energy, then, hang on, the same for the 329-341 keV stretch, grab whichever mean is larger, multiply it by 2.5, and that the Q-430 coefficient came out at 124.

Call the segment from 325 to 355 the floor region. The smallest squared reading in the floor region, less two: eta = 40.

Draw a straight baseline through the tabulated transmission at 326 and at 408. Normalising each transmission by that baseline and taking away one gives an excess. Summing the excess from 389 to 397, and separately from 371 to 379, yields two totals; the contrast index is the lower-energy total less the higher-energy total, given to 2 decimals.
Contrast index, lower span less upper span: 0.84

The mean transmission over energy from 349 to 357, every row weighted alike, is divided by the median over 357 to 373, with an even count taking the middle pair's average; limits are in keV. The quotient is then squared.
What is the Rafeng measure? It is 0.9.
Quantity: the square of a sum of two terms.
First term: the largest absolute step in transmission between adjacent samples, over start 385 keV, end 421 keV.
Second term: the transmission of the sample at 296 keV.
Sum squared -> 72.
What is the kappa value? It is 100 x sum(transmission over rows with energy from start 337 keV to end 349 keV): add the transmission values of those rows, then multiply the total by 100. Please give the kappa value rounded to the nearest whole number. 4200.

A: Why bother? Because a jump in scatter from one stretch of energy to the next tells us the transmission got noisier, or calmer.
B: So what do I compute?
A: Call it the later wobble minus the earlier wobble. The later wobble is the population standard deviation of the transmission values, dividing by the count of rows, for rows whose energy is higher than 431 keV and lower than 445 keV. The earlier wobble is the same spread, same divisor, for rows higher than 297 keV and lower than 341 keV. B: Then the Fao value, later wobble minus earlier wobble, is -0.20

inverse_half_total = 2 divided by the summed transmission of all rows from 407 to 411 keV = 0.16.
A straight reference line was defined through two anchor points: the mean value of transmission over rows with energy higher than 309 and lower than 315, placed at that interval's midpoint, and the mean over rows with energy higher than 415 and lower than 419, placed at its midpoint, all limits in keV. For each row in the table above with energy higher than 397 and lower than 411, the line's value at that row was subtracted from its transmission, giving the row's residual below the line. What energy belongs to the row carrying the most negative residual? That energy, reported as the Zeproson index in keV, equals 406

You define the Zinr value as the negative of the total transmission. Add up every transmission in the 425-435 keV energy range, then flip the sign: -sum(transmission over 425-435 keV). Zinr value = -27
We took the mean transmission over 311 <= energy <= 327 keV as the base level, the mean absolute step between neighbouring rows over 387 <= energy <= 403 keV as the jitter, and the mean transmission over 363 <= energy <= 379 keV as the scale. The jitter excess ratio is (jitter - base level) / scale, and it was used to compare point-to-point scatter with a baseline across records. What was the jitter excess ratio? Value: -0.85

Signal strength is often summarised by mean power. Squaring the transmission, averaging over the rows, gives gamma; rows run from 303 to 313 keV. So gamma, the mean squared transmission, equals 57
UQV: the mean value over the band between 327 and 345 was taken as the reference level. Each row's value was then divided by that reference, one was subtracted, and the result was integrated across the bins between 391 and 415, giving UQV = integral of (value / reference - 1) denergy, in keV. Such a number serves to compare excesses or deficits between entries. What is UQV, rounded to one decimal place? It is -1.6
